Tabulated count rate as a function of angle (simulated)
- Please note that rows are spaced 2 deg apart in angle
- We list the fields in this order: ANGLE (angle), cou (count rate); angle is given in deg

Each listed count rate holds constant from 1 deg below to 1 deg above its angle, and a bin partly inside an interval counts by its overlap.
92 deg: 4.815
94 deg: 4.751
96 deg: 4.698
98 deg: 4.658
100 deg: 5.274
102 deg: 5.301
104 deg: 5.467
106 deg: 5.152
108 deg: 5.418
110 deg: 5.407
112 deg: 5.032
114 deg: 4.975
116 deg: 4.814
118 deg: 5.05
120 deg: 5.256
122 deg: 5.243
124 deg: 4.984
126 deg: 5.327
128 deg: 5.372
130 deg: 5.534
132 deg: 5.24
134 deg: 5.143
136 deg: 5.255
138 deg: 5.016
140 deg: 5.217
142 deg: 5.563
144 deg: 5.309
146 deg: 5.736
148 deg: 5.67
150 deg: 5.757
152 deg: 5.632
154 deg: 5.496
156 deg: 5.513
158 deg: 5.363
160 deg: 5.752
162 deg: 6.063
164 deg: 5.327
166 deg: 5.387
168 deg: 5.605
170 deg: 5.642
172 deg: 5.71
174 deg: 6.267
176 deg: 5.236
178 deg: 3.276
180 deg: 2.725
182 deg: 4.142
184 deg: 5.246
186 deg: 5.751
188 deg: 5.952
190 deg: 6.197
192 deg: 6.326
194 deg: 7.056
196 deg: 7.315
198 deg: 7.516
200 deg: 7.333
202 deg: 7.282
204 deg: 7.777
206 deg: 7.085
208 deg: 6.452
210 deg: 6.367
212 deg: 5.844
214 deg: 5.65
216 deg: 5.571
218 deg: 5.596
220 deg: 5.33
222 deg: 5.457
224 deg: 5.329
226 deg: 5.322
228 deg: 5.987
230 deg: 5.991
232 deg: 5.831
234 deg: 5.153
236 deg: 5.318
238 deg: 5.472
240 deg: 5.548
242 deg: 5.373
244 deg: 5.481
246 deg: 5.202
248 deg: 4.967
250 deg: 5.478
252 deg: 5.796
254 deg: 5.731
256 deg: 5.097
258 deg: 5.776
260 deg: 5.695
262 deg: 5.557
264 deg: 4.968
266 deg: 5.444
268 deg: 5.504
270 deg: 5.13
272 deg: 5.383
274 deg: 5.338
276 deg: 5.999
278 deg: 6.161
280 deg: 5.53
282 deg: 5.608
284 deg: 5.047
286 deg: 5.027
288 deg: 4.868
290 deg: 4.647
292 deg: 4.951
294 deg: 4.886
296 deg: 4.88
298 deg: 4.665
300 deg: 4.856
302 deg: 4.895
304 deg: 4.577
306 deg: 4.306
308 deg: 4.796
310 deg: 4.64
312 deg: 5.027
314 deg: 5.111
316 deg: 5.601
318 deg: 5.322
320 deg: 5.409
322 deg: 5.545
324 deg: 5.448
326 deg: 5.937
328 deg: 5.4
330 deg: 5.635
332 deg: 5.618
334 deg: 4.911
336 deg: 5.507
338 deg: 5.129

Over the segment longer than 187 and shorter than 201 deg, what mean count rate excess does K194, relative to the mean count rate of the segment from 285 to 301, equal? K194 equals 2.0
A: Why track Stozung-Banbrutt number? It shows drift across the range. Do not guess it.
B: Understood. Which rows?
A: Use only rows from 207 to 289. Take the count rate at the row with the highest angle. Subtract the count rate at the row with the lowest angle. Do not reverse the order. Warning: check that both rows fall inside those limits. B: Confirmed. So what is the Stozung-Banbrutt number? -1.58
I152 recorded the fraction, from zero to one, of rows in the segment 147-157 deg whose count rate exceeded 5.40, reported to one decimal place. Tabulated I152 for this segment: 1.0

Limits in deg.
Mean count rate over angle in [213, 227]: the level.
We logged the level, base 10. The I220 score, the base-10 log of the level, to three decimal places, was 0.738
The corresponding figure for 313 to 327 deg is 0.739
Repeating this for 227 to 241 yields 0.749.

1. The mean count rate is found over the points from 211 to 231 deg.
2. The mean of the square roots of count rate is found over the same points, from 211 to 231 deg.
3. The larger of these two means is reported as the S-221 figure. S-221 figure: 5.61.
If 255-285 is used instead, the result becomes 5.48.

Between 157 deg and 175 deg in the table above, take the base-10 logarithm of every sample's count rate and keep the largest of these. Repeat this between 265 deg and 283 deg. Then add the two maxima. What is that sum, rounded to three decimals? 1.587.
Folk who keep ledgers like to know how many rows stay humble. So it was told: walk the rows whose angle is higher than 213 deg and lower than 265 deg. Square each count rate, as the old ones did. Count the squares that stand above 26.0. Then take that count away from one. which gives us -22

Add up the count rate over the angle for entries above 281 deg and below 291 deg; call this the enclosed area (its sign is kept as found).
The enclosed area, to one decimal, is 50.4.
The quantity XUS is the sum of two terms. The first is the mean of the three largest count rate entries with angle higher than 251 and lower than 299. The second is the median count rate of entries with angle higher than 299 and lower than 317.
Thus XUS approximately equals 10.8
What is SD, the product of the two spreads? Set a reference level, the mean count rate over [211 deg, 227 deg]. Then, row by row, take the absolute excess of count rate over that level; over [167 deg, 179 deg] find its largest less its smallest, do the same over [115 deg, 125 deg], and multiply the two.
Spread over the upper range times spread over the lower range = 0.95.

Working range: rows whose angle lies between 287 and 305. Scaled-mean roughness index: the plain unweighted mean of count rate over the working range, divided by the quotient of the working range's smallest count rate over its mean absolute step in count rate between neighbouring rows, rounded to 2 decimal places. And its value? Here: 0.18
